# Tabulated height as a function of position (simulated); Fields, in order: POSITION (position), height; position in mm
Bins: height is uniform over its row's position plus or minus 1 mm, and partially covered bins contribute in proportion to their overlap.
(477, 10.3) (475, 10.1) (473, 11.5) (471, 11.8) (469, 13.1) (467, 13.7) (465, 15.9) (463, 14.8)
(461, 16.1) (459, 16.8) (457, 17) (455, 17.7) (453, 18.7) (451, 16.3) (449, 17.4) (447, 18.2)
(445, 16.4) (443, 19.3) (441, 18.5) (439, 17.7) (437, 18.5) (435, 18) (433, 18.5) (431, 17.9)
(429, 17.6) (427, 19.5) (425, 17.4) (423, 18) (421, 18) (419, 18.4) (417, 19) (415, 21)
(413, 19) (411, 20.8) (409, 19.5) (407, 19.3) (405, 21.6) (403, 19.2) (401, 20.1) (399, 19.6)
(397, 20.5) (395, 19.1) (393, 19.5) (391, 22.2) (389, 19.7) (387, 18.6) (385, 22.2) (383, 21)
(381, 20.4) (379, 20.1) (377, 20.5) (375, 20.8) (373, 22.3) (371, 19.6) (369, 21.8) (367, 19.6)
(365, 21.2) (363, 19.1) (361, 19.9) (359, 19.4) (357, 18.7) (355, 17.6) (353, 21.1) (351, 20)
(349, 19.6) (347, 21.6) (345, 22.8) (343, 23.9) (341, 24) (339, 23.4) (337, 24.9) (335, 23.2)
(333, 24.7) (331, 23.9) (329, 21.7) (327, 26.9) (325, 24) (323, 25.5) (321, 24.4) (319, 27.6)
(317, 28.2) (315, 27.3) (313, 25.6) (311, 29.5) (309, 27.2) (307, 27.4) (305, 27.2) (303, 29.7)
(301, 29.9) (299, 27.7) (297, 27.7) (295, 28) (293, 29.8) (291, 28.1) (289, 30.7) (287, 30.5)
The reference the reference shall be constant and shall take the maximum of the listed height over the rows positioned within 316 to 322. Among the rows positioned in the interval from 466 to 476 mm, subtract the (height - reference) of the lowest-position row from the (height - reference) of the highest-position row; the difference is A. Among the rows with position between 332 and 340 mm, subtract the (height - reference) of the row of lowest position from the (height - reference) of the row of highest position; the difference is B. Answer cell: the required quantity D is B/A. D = 0.4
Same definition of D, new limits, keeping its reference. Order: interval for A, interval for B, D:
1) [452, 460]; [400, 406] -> -0.8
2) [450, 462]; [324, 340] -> 3.0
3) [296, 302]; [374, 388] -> -1.0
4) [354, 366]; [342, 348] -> -0.6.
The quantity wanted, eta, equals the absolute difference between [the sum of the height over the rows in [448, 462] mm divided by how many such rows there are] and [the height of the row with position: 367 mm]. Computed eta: 2.5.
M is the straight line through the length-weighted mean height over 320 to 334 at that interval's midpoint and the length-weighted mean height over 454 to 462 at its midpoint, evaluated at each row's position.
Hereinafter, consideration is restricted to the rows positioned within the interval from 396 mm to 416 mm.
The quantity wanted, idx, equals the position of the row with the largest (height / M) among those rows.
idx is 415 mm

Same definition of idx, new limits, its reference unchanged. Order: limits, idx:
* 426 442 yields 427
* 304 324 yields 311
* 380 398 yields 391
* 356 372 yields 369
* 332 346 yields 337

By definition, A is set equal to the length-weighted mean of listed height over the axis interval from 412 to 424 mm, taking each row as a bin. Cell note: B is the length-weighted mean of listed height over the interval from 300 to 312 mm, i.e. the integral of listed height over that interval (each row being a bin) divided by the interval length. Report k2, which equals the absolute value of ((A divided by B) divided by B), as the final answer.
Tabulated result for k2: 0.023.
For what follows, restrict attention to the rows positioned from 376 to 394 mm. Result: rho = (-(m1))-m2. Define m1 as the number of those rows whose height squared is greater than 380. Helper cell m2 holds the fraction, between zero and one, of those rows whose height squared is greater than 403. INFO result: -9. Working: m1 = 8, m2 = 0.7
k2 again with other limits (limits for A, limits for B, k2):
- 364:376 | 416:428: 0.062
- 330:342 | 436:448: 0.073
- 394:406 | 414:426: 0.058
